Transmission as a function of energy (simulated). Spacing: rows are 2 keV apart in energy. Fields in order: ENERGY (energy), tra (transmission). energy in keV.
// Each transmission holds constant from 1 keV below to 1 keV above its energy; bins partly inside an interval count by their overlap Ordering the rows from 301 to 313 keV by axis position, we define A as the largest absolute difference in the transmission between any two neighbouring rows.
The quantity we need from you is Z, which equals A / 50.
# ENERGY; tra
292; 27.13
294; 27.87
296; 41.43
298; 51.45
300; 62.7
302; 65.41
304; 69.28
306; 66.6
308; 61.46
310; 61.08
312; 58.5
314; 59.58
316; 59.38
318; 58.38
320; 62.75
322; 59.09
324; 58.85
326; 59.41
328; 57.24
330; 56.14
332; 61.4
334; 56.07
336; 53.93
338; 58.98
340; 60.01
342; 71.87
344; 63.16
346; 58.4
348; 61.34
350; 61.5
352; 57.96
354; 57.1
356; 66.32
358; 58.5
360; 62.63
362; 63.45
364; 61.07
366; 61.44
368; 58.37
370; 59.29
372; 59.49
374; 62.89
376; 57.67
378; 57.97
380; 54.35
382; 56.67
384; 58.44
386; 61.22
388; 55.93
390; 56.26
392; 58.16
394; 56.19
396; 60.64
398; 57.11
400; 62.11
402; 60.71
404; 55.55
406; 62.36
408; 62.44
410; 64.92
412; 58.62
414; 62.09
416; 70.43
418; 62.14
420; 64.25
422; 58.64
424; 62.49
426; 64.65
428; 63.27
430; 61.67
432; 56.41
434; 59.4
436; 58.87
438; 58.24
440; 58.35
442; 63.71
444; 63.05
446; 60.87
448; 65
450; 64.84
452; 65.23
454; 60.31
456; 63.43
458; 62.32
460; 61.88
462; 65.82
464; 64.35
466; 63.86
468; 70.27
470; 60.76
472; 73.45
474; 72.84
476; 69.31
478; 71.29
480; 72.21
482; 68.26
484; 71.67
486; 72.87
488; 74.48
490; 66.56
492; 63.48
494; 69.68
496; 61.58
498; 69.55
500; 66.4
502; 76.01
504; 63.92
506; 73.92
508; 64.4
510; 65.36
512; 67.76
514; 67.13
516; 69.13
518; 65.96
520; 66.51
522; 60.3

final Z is 0.103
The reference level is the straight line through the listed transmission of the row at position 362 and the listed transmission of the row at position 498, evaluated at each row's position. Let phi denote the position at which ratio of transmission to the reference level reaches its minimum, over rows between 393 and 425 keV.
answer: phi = 404 keV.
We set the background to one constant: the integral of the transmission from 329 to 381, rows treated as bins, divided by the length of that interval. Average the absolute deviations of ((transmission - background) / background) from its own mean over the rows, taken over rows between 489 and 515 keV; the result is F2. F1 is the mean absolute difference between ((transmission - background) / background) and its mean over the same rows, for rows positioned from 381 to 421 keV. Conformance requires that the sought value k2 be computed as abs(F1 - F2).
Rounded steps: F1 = 0.050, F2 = 0.051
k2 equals 0.002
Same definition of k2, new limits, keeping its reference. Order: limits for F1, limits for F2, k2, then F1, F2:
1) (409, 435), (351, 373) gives 0.005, 0.043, 0.037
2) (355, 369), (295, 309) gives 0.092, 0.035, 0.127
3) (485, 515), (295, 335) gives 0.000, 0.061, 0.061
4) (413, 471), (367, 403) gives 0.010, 0.040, 0.031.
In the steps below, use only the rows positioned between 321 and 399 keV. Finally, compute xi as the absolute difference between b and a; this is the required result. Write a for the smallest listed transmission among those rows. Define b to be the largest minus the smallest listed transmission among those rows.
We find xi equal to 36.0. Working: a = 53.93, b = 18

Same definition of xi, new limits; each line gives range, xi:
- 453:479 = 47.2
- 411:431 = 46.8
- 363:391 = 45.8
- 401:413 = 46.2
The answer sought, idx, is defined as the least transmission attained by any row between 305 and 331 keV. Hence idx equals 56.14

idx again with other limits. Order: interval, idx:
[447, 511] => 60.31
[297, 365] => 51.45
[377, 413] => 54.35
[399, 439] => 55.55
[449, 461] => 60.31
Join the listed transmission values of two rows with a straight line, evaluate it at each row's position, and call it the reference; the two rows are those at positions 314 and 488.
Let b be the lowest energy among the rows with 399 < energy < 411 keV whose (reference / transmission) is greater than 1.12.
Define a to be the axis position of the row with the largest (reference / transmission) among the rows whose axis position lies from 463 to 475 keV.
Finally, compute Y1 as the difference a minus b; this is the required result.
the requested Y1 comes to 66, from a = 470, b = 404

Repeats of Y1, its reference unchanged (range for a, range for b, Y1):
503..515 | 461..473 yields 40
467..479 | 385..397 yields 82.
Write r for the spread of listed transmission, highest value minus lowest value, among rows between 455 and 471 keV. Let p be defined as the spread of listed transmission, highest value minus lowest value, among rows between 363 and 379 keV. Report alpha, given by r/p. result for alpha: 1.8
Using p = 5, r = 9.5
